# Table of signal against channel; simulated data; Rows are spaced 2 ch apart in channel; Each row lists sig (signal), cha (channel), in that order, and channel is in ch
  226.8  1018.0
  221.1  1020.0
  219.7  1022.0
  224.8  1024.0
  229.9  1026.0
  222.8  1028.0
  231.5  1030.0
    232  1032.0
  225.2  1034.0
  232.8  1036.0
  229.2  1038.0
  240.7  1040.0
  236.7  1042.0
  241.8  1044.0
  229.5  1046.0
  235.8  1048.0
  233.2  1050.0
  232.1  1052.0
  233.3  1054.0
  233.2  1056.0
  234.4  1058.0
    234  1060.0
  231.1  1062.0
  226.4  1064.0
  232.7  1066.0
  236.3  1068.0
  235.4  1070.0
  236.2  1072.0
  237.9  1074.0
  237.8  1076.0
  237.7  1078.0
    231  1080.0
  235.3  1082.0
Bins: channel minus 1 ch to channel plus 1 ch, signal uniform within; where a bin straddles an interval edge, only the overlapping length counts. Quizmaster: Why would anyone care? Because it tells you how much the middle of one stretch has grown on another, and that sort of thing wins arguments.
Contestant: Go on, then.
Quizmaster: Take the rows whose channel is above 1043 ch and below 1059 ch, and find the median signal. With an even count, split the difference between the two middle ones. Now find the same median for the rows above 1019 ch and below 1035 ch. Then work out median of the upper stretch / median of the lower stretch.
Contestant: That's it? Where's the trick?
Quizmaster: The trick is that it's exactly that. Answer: 1.04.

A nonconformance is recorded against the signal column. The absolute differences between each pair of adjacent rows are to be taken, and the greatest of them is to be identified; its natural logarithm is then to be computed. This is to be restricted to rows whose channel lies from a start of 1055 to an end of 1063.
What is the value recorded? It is 1.06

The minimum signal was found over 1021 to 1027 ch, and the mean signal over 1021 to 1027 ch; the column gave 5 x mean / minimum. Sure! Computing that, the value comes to 5.12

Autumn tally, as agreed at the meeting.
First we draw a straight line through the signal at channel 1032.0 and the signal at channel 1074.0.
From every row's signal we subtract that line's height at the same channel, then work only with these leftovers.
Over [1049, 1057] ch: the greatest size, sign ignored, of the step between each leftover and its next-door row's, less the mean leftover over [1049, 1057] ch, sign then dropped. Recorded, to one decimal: 3.4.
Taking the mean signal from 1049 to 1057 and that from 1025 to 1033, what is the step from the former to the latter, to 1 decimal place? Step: -3.9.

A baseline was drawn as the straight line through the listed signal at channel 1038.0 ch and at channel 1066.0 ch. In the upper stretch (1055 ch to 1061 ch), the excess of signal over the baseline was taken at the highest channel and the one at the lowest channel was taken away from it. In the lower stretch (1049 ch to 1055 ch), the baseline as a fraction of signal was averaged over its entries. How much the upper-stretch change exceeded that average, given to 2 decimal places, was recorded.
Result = -0.69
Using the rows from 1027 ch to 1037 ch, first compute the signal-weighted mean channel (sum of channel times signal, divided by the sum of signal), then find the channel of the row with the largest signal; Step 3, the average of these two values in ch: 1034.0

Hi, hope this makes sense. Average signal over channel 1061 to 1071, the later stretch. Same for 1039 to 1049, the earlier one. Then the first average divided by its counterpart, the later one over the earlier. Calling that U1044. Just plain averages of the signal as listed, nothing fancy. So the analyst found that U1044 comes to 0.98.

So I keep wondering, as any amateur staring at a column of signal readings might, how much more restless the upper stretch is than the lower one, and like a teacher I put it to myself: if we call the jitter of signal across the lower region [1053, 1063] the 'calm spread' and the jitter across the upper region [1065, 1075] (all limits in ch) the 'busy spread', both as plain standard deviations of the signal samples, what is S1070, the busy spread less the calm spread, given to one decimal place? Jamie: 0.6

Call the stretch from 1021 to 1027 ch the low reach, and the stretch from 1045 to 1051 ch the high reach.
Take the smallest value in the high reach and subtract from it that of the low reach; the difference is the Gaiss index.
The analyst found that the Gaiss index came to 10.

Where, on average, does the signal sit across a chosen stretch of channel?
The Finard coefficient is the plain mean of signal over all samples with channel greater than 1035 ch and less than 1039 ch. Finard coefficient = 231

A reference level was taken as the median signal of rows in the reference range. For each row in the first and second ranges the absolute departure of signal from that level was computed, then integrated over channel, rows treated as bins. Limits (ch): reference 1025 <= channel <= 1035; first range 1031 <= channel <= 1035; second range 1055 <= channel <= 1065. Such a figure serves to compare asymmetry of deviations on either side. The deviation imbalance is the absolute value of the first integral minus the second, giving 20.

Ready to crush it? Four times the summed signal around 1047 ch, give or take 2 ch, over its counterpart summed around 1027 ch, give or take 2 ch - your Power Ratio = 4.11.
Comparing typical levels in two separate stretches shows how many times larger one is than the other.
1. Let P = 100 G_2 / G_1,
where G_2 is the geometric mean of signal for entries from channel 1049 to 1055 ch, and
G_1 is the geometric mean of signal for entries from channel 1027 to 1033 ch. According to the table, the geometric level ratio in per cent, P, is 102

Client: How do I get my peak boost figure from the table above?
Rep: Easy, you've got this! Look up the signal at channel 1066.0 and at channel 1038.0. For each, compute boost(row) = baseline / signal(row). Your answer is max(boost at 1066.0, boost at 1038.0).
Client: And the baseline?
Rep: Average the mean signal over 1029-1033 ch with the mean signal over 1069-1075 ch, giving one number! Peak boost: 1.021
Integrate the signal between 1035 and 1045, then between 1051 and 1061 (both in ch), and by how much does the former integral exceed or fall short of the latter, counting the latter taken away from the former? 28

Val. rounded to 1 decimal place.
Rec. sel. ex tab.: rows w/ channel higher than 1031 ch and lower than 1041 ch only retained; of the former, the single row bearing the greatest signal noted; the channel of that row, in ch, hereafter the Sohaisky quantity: 1040.0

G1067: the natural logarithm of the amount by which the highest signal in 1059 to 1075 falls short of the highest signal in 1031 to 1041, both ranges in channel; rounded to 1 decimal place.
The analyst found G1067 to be 1.0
